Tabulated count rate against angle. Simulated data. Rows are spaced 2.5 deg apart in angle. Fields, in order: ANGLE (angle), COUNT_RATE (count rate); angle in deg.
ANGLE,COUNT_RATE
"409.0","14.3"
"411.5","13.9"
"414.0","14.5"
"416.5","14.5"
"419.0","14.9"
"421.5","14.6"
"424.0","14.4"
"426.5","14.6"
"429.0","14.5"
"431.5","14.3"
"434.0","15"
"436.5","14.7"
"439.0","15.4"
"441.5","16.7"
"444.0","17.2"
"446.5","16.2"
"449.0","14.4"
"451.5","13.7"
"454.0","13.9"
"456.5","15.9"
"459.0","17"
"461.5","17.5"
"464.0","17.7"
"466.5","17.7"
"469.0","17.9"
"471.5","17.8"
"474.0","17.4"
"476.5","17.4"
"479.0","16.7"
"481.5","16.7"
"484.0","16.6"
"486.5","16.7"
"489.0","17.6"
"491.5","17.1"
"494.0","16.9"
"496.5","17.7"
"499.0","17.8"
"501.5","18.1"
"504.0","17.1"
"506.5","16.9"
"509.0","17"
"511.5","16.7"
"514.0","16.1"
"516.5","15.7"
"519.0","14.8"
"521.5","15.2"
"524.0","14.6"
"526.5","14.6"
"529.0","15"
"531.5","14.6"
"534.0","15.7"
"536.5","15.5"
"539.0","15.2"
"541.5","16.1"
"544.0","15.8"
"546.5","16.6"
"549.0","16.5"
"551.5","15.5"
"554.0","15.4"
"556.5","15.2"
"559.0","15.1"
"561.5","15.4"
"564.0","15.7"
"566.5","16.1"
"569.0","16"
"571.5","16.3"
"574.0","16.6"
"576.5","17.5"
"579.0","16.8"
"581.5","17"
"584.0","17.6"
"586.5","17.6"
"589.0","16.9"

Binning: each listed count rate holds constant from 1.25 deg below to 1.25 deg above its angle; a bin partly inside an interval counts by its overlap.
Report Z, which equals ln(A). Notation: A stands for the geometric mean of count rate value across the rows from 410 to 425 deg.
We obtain 2.67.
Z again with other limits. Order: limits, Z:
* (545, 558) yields 2.76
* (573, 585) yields 2.84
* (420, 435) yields 2.68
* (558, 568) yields 2.75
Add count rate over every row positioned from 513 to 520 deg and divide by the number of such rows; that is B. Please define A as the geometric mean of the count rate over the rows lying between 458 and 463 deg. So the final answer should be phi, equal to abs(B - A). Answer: 1.7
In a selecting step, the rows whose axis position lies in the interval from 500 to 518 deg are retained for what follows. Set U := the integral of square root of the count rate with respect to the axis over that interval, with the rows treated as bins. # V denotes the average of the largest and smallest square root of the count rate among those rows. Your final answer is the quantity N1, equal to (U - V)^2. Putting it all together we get 4847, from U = 73.7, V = 4.11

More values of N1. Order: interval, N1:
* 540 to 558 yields 4579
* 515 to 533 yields 4318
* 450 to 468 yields 4678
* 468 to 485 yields 4405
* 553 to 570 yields 3980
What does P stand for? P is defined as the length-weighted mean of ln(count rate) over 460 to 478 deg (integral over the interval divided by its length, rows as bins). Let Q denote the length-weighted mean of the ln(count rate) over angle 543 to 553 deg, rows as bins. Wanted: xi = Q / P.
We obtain 0.97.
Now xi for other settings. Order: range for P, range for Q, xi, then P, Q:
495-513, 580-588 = 1.00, 2.85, 2.85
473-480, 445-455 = 0.94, 2.84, 2.68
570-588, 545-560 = 0.97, 2.84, 2.75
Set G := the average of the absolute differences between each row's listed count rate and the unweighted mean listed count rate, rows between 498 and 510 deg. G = 0.46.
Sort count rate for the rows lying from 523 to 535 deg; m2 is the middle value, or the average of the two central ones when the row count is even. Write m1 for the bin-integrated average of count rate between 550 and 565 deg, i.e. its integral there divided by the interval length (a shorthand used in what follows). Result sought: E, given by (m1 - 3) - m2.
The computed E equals -2.2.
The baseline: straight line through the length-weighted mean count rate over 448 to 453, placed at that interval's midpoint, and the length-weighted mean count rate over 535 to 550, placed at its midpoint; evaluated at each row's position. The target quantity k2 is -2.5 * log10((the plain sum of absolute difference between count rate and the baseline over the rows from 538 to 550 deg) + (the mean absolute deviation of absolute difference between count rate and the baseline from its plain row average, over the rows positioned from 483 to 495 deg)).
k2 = -0.9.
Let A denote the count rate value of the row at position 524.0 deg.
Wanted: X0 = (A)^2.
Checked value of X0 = 213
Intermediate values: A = 14.6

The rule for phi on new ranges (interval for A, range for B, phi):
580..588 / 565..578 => 0.9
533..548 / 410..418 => 1.5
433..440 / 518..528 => 0.2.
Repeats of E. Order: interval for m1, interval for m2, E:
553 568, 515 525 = -2.5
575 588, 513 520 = -1.4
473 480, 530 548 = -1.5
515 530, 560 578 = -4.1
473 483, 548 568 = -1.4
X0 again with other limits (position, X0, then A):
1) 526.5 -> 213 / 14.6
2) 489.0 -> 310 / 17.6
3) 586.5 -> 310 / 17.6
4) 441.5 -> 279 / 16.7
